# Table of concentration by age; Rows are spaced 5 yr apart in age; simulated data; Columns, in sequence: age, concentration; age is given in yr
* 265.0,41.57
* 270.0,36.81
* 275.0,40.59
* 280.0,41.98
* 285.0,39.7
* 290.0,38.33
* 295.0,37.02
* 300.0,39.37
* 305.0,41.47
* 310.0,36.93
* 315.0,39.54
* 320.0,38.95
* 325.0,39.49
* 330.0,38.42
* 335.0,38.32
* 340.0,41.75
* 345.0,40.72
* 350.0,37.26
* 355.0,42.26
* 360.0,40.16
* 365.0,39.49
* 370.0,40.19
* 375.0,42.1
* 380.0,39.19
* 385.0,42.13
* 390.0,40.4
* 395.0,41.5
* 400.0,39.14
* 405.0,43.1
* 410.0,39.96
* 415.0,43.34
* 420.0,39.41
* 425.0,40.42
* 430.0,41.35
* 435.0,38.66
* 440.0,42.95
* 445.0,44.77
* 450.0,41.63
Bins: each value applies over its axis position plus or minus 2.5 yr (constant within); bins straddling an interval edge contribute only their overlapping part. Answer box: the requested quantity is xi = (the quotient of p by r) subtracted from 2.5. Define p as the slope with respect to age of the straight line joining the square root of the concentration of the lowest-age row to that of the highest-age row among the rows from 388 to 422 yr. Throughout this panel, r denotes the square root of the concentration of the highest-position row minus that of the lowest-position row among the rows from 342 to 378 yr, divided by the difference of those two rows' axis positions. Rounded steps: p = -0.0026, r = 0.004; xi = 3.2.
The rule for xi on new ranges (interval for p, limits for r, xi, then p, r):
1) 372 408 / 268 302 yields 2.1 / 0.0026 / 0.007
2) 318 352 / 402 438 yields 2.1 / -0.0046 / -0.012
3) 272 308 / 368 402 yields 3.3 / 0.0023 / -0.003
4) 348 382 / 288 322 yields -0.6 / 0.0052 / 0.002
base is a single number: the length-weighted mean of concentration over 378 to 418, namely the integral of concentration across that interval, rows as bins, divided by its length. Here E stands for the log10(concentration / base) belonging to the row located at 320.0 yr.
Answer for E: -0.023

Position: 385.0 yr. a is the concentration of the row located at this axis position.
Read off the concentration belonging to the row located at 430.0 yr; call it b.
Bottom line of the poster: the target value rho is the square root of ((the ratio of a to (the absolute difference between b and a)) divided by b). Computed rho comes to 1.14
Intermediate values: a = 42.13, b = 41.35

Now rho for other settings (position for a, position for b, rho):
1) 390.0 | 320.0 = 0.85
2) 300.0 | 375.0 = 0.59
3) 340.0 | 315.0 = 0.69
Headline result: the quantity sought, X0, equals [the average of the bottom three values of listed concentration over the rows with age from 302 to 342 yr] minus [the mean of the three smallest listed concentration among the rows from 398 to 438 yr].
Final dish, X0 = -1.2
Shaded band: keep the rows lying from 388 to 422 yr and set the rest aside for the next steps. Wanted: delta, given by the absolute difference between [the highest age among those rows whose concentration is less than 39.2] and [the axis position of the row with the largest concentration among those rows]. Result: 15 yr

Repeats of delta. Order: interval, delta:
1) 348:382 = 25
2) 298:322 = 15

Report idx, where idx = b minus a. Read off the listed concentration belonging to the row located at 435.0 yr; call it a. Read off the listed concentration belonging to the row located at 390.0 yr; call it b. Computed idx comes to 1.7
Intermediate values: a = 38.66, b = 40.4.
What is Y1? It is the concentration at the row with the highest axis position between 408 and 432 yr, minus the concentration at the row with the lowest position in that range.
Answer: 1.4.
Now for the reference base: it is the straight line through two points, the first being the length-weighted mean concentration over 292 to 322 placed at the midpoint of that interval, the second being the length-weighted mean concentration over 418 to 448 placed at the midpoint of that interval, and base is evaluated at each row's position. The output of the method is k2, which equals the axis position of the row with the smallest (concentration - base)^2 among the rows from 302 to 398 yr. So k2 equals 390.0 yr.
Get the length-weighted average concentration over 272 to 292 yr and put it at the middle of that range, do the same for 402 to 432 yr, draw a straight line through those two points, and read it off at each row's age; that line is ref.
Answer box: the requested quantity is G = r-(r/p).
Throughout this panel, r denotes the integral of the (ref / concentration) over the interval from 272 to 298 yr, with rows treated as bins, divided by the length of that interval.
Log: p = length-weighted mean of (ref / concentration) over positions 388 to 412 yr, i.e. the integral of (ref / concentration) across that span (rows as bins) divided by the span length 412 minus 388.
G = 0.007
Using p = 1.01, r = 1.02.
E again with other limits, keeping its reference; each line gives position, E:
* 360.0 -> -0.010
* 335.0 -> -0.030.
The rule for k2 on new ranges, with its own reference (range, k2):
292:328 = 320.0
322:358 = 325.0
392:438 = 430.0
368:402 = 390.0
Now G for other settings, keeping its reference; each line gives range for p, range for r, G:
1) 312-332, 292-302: 0.036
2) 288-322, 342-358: 0.039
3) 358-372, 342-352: 0.022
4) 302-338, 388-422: 0.035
